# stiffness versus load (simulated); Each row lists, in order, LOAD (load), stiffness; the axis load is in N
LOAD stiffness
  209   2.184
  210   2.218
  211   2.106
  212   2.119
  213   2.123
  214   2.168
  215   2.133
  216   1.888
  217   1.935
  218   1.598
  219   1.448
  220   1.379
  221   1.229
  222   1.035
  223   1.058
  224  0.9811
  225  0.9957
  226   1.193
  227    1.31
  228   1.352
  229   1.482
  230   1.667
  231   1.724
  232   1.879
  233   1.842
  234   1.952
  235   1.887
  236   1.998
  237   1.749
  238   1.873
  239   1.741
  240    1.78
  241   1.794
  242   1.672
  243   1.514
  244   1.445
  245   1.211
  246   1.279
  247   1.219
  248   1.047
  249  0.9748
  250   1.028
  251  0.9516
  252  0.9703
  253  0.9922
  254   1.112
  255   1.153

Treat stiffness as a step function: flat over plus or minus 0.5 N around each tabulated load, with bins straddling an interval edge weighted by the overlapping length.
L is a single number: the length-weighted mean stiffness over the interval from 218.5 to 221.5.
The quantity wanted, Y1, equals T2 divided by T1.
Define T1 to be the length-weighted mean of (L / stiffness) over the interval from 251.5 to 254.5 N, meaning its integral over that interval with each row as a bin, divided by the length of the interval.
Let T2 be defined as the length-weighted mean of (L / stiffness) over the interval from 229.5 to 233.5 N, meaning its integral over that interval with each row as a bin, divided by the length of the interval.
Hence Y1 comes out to 0.6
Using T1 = 1.32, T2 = 0.76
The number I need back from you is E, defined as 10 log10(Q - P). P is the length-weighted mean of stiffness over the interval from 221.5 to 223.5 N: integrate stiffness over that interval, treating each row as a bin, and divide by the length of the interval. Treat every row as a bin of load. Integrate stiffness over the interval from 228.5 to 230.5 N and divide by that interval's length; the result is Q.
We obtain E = -2.8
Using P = 1.0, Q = 1.57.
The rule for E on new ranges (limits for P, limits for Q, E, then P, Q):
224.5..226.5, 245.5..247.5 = -8.1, 1.1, 1.25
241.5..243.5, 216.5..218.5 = -7.6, 1.6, 1.77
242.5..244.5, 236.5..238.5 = -4.8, 1.5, 1.81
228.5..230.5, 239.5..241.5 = -6.7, 1.6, 1.79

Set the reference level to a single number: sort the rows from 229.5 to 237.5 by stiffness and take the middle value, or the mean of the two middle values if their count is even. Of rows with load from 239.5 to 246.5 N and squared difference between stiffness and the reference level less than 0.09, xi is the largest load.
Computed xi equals 242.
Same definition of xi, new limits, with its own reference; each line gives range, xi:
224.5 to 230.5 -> 230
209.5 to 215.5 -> 215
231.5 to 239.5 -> 239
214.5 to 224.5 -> 218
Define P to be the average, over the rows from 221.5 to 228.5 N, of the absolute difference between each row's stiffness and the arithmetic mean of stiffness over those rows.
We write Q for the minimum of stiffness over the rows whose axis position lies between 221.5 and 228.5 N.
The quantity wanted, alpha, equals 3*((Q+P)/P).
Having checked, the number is 25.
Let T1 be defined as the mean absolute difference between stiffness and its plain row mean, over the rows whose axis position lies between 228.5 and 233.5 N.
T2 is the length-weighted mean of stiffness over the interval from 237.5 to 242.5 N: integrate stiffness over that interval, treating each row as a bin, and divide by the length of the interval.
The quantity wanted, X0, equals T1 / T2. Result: 0.065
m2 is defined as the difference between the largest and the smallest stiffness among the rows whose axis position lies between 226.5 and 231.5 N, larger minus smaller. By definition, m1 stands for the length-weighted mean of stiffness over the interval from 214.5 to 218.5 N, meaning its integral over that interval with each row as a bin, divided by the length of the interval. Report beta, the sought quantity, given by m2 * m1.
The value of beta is 0.78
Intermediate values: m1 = 1.9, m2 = 0.4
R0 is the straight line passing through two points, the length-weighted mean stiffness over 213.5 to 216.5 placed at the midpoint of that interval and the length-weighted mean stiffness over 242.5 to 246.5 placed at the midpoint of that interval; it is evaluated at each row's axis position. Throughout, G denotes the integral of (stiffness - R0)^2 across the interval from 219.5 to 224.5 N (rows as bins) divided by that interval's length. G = 0.59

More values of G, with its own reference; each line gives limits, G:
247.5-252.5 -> 0.06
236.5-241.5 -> 0.09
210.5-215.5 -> 0.00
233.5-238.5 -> 0.11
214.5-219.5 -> 0.09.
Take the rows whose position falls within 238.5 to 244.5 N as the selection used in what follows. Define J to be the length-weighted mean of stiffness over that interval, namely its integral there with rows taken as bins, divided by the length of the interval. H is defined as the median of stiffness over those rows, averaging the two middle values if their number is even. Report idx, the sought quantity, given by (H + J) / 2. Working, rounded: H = 1.7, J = 1.7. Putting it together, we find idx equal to 1.7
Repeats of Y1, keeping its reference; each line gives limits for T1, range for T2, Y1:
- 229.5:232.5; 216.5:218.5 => 1.0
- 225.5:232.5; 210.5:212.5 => 0.7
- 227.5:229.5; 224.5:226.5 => 1.3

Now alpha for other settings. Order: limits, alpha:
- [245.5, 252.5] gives 30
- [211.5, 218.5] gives 33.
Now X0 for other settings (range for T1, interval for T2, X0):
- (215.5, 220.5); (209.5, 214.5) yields 0.098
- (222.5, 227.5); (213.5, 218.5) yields 0.059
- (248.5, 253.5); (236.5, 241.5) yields 0.012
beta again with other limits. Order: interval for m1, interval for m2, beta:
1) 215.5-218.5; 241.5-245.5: 0.83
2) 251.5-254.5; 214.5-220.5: 0.77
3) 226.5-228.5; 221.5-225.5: 0.10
